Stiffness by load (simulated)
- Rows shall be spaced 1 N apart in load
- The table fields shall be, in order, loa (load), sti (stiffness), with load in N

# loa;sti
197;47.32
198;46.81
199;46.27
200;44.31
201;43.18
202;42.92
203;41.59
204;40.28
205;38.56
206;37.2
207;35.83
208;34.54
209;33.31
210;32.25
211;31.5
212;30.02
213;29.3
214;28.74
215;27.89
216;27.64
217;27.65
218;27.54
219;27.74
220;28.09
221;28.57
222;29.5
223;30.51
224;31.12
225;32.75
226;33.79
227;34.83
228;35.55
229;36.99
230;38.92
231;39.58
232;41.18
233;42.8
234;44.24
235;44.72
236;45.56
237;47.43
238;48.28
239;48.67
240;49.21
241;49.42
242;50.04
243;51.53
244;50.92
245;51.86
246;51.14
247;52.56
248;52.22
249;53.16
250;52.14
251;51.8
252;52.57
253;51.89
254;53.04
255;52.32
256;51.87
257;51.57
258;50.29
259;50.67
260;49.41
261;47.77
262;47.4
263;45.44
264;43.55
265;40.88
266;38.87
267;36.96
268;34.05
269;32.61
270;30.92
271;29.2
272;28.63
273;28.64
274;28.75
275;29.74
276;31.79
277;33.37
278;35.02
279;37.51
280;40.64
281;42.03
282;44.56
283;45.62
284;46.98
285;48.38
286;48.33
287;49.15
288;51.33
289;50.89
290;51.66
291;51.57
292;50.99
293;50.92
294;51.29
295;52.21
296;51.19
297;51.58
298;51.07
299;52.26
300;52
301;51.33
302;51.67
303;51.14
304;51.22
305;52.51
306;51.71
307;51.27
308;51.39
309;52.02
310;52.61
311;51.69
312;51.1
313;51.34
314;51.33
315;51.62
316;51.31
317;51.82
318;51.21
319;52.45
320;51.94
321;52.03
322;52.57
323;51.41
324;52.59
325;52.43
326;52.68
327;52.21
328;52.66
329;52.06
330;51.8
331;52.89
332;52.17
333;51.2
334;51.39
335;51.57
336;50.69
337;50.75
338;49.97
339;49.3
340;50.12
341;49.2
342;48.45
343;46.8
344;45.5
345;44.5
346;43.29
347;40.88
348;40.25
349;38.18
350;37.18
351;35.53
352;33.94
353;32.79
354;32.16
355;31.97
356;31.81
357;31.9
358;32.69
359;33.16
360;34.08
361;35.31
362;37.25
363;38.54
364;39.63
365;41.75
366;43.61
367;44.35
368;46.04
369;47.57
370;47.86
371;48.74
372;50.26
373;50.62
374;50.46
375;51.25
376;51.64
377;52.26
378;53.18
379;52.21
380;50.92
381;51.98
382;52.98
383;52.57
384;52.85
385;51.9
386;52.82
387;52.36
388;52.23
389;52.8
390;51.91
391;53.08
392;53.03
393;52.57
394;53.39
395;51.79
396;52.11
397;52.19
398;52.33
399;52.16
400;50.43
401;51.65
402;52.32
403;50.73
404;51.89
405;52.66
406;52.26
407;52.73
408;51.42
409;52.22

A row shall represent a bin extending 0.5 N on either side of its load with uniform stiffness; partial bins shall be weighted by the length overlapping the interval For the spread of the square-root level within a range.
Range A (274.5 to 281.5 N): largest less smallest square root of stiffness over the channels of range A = 1.03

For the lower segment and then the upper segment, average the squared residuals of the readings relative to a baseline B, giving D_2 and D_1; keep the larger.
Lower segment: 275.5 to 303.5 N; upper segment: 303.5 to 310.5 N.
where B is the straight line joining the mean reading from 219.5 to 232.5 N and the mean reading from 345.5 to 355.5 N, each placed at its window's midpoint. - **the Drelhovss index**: 261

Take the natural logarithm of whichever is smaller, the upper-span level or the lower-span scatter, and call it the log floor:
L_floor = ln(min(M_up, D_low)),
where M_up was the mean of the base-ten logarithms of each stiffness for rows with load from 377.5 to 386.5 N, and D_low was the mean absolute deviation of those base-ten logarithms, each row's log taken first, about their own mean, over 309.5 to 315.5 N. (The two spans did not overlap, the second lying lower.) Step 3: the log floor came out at -5.8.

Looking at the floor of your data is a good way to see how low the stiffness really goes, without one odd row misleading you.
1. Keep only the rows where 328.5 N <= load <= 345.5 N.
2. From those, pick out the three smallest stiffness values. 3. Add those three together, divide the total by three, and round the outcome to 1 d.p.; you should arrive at 45.6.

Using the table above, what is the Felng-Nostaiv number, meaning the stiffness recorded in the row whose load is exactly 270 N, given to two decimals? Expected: 30.92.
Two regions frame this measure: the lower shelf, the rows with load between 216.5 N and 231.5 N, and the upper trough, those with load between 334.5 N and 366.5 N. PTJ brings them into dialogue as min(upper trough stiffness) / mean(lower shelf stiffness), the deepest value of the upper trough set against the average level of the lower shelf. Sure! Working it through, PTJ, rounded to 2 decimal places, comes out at 0.99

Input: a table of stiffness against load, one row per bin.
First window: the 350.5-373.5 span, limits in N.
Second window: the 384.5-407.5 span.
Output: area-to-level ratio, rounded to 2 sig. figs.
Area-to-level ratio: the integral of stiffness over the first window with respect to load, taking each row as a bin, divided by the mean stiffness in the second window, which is 17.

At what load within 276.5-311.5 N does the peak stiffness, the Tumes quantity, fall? 310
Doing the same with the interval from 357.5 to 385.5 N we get 378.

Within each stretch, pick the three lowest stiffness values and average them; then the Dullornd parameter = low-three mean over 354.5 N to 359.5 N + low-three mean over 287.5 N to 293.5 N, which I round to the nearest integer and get 83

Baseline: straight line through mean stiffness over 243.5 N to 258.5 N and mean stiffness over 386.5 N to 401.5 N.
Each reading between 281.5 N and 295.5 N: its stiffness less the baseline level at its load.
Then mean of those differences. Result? -2.5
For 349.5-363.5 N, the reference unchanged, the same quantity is -18.0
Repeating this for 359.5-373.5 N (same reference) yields -9.0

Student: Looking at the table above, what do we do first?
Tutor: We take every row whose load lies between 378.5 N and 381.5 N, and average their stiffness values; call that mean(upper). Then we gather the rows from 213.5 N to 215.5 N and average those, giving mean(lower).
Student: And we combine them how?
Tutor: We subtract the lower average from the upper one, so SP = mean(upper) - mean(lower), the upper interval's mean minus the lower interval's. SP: 23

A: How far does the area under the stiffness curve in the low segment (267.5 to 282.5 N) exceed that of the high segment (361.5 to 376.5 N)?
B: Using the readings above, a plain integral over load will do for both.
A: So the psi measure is -182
